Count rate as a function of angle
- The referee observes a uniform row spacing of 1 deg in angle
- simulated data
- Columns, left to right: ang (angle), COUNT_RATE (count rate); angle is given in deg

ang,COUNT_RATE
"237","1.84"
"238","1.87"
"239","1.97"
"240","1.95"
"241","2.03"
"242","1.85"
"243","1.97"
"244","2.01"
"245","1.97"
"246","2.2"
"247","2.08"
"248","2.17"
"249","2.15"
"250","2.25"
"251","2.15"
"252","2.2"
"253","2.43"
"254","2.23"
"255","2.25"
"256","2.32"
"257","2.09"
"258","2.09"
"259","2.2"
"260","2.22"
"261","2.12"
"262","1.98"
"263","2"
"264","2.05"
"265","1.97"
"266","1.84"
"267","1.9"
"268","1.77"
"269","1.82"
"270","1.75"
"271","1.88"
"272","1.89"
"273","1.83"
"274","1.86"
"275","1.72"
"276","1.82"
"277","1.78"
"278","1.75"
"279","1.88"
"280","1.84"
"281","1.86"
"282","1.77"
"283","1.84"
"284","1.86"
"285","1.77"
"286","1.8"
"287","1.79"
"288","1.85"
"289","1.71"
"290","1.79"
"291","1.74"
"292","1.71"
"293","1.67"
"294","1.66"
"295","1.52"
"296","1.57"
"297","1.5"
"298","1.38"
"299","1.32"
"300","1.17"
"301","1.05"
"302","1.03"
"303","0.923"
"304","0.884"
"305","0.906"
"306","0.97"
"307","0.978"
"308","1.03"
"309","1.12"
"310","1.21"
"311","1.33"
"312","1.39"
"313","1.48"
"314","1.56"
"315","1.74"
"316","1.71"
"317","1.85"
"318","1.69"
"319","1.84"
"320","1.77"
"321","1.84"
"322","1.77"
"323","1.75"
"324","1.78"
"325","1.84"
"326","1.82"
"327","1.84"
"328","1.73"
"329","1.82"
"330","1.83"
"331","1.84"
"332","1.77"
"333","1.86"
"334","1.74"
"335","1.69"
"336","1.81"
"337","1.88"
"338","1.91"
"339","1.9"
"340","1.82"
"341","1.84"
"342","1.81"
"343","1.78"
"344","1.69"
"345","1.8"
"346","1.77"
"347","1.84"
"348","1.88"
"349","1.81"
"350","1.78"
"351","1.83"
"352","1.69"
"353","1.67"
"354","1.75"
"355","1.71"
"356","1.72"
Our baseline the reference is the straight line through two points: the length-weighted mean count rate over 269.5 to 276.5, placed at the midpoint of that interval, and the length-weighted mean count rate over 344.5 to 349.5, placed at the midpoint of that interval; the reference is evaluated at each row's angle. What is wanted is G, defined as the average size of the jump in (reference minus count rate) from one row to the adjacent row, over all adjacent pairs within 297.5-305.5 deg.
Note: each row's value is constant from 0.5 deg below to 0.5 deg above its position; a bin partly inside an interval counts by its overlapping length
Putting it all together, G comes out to 0.074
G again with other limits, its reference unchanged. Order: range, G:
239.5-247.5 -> 0.116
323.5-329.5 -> 0.060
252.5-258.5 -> 0.104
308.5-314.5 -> 0.088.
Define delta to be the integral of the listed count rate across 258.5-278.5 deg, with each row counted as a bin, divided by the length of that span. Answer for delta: 1.9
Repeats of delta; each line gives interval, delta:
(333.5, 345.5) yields 1.8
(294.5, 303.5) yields 1.3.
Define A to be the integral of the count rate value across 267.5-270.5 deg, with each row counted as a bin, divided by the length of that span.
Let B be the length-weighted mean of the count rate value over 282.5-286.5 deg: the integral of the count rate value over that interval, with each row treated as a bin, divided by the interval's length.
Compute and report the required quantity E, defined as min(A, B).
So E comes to 1.8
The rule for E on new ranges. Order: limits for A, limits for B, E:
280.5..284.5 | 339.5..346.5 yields 1.8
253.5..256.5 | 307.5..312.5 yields 1.2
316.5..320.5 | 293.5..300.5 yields 1.4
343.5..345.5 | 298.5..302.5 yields 1.1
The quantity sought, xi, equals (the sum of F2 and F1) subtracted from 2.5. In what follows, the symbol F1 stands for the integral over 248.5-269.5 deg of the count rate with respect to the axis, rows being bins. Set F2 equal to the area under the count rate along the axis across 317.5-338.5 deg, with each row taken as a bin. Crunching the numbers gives -79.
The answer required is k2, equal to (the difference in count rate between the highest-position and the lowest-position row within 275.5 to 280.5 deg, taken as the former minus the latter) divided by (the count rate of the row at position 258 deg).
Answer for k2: 0.01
